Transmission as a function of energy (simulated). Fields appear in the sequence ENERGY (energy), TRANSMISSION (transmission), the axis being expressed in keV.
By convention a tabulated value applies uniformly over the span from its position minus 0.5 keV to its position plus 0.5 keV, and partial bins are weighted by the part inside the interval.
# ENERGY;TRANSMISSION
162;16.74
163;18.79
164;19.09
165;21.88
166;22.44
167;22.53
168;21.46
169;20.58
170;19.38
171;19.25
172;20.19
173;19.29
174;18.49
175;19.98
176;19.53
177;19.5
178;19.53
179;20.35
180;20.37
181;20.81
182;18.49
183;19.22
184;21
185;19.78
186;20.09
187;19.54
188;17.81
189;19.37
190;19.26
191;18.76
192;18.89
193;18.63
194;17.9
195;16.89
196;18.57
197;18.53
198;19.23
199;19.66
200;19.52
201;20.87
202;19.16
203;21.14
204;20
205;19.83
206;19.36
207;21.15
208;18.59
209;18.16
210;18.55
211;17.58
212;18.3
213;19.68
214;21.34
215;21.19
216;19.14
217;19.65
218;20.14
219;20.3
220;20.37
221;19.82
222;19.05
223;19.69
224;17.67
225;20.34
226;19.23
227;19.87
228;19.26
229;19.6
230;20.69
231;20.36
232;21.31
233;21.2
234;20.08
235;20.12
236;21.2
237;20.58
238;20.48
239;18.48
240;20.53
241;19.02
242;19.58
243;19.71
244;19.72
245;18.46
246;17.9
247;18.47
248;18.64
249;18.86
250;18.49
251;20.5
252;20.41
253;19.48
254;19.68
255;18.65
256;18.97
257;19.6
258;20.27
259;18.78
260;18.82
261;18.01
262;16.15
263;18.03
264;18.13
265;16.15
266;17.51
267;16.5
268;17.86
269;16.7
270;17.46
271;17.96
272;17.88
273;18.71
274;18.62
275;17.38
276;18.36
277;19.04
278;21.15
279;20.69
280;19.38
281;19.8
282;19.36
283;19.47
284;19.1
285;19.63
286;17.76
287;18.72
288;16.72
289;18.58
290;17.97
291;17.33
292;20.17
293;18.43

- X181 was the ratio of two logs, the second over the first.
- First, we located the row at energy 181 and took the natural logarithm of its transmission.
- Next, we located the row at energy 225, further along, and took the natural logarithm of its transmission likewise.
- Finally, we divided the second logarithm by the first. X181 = 0.99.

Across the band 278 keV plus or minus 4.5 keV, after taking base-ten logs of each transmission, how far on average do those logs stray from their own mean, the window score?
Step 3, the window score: 0.019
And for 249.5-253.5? 0.016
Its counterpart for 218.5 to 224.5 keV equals 0.017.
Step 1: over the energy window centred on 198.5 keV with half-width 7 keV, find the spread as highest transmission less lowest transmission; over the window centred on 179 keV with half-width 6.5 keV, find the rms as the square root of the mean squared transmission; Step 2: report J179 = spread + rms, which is 24.0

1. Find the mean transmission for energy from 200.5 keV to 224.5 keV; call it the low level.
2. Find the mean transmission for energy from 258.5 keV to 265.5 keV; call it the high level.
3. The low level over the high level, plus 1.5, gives 2.61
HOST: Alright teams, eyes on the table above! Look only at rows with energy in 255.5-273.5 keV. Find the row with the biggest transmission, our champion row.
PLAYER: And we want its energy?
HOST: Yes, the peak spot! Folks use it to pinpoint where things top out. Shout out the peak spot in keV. 258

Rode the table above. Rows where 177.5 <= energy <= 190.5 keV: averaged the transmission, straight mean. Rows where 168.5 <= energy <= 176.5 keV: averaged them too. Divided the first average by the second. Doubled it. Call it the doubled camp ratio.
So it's 2.01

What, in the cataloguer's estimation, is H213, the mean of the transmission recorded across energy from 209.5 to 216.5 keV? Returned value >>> 19.4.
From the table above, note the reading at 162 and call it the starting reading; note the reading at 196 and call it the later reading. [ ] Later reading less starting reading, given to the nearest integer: 2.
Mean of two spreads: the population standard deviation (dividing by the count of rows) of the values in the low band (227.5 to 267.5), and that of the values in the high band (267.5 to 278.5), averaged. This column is 1.20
